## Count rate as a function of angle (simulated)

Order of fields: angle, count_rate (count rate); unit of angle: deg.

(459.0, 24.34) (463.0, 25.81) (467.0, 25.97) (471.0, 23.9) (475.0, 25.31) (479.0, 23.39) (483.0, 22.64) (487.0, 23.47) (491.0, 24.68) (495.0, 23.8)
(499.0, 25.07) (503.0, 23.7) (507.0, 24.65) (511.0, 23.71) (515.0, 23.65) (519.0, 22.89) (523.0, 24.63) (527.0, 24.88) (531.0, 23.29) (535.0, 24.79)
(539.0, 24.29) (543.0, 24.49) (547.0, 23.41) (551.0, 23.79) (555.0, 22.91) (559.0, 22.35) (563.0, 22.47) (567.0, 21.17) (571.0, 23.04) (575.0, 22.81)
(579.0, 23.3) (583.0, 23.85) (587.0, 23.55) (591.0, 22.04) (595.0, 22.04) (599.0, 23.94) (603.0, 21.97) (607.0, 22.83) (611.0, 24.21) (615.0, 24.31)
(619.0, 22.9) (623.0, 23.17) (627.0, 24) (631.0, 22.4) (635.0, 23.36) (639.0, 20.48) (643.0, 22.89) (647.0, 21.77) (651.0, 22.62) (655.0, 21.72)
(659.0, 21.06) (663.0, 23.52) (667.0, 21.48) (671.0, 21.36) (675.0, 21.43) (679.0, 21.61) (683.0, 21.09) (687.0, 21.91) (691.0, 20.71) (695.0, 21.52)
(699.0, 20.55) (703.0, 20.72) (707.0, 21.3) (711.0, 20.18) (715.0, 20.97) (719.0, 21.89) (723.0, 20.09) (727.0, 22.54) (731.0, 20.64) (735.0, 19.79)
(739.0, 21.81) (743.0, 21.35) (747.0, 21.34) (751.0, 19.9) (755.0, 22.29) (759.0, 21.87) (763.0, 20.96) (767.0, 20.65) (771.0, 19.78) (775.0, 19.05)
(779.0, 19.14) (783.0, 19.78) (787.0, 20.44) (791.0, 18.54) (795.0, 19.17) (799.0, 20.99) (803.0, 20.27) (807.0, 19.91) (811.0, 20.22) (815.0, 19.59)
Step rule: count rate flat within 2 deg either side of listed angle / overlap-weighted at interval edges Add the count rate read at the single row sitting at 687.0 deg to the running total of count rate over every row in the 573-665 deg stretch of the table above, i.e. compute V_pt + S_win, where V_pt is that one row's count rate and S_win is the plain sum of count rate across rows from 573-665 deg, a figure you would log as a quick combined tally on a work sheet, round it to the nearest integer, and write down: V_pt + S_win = 547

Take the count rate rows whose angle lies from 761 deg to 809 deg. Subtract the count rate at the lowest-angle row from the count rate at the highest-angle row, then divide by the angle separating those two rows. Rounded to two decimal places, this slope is -0.02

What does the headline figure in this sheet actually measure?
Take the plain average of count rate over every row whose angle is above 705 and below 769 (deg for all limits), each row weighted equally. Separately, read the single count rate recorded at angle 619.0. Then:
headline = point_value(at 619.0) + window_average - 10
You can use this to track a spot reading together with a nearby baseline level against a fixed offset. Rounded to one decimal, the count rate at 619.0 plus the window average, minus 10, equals 34.0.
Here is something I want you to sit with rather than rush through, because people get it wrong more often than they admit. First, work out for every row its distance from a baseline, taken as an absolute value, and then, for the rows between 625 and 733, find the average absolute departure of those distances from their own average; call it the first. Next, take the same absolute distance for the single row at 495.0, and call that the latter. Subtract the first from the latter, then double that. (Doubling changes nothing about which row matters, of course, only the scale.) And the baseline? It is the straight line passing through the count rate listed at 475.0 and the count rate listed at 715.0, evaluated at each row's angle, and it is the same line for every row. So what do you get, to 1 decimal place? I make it 1.5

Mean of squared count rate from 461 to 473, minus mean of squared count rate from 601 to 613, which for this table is 107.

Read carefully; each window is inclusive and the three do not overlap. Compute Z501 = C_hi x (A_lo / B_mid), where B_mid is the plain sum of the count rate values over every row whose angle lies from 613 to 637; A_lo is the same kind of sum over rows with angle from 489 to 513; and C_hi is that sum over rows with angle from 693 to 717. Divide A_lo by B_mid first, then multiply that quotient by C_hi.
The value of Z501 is 130.1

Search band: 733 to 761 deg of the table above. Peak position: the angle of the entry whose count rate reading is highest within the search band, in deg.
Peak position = 755.0 deg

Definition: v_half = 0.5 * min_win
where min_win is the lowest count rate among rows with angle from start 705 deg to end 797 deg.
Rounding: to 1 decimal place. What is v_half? 9.3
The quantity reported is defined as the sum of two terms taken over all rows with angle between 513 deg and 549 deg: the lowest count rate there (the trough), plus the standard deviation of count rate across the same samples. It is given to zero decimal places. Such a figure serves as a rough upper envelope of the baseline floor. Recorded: 24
